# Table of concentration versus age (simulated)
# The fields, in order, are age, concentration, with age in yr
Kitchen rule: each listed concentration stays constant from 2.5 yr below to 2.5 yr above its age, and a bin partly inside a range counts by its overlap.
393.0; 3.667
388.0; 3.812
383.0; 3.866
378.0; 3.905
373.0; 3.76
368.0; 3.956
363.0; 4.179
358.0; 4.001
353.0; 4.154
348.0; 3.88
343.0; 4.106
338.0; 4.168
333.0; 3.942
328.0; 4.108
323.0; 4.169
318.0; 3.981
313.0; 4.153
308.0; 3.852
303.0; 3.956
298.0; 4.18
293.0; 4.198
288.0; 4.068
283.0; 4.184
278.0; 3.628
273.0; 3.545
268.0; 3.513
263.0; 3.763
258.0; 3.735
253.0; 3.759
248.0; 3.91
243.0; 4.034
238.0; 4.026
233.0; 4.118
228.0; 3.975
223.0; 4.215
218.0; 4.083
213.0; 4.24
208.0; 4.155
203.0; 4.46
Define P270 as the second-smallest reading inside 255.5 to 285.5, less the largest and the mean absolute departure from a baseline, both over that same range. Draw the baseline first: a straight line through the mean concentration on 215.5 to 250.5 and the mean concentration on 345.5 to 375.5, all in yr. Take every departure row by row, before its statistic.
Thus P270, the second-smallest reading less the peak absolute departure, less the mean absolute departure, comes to 2.67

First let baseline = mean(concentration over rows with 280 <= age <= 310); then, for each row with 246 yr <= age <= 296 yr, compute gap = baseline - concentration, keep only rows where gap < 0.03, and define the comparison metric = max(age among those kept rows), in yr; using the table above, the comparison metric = 293.0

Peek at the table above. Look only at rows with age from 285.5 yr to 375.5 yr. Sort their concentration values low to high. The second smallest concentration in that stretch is 3.852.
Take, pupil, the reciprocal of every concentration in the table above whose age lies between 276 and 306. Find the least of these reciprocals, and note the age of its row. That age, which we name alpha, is 293.0 yr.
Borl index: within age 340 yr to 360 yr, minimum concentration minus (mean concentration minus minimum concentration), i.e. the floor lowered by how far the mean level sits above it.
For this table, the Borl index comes 3.72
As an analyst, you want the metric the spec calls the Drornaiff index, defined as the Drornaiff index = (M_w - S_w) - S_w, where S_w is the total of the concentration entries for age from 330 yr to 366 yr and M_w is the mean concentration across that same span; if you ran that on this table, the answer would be -52.8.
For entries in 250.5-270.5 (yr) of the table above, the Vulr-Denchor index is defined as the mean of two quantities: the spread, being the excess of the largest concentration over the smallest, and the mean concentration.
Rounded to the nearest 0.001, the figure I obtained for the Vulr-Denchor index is 1.971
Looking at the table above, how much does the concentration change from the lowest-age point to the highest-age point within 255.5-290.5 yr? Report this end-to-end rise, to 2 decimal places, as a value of 0.33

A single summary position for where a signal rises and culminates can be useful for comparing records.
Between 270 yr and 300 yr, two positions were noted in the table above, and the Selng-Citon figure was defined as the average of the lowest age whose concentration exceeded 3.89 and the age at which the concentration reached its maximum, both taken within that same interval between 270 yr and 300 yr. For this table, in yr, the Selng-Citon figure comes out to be 288.0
